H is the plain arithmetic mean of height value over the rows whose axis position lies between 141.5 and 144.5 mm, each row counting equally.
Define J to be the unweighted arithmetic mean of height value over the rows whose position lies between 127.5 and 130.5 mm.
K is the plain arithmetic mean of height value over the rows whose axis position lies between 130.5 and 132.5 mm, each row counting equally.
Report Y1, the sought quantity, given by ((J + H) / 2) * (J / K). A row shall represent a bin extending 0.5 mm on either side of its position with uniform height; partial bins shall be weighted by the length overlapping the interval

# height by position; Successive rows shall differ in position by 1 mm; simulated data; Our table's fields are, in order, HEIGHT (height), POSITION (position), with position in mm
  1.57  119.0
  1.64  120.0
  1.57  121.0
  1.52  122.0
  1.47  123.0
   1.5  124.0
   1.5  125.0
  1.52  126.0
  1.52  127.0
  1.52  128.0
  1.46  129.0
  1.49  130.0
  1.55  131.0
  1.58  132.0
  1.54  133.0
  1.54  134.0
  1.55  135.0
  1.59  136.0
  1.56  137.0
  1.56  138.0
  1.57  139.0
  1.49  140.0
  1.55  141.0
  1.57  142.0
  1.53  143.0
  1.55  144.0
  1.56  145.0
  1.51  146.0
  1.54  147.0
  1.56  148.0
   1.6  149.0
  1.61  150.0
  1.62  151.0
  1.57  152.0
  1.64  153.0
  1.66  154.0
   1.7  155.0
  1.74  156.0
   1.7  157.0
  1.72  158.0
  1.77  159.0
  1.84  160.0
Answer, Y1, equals 1.45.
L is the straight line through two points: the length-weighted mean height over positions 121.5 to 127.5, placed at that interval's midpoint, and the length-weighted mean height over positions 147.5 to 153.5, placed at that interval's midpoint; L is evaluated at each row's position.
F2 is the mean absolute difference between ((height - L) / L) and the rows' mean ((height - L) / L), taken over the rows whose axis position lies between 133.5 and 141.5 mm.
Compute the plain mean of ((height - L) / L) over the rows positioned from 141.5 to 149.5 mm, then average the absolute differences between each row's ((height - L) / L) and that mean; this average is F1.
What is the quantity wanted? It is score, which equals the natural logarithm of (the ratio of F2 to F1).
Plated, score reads 0.10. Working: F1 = 0.0122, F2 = 0.0135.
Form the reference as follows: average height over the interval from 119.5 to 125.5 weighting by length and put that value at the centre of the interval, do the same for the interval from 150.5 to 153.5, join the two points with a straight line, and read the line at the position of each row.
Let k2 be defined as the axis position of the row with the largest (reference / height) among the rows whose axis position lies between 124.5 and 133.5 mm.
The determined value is 129.0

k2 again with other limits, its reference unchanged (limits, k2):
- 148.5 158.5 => 152.0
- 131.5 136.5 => 134.0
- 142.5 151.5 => 146.0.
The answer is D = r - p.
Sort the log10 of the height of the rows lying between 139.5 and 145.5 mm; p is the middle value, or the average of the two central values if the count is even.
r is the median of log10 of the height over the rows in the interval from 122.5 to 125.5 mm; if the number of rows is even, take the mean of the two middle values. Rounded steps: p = 0.190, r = 0.176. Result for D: -0.014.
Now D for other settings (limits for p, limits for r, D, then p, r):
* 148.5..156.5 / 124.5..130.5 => -0.033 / 0.212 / 0.179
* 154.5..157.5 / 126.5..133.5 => -0.049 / 0.230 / 0.182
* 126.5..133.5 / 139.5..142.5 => 0.008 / 0.182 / 0.190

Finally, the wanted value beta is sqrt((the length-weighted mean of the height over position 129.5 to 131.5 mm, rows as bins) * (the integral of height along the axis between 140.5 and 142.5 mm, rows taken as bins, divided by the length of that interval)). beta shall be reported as 1.54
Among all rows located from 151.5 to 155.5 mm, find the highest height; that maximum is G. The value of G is 1.7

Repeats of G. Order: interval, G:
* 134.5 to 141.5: 1.59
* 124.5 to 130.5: 1.52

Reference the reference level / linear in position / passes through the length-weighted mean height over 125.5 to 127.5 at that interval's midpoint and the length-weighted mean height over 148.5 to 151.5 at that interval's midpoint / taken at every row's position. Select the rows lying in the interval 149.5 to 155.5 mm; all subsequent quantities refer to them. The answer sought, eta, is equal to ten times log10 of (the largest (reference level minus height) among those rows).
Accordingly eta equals -13.2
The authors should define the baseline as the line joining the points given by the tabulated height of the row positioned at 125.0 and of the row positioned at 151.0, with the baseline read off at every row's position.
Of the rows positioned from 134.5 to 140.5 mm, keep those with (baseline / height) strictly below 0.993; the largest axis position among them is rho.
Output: 136.0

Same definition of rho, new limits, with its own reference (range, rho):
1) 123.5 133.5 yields 132.0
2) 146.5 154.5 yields 154.0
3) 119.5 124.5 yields 122.0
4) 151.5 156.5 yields 156.0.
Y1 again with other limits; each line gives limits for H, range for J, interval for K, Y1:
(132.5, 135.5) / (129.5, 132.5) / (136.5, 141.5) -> 1.54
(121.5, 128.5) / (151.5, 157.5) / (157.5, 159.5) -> 1.52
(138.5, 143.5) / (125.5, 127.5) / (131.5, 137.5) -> 1.49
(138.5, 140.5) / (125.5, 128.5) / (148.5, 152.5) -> 1.45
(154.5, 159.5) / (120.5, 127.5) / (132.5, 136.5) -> 1.58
